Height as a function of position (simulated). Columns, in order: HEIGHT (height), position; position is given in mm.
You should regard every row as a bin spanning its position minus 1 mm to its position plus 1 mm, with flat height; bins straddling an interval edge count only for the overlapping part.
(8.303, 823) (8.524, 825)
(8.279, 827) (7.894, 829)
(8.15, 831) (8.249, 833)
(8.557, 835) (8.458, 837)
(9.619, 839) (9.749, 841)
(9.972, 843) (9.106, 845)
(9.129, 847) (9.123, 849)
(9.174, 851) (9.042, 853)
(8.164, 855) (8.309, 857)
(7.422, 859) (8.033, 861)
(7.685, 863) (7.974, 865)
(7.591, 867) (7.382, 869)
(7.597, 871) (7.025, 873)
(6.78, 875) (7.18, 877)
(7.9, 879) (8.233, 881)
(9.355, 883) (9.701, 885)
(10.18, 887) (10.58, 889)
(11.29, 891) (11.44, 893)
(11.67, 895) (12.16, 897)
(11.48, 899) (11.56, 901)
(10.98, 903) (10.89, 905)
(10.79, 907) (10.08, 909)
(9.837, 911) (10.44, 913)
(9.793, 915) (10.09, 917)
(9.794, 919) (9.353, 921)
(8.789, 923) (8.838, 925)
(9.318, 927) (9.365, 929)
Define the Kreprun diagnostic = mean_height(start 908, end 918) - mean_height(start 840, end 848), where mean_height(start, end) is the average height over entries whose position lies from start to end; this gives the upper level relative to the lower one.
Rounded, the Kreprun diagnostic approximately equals 0.6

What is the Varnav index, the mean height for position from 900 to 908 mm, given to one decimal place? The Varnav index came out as 11.1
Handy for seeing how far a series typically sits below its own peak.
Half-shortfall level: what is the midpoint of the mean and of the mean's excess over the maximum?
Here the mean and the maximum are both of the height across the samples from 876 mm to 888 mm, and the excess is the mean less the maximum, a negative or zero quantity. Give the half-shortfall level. 3.7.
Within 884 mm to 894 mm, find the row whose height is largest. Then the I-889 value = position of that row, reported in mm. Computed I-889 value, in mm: 893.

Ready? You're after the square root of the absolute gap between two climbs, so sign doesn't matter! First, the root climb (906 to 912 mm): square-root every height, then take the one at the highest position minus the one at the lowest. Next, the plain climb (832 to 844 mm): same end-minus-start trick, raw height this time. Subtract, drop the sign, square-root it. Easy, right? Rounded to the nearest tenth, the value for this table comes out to 1.4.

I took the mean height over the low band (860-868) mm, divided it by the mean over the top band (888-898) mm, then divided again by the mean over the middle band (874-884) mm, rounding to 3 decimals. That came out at 0.087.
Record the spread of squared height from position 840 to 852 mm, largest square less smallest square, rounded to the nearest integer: 17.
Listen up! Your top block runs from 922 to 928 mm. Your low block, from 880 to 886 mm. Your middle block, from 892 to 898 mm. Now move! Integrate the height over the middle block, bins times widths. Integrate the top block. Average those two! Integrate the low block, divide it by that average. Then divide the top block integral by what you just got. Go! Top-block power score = 61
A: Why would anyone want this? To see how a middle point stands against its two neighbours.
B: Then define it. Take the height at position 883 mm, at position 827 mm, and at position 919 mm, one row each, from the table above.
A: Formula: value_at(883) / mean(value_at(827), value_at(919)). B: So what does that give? 1.04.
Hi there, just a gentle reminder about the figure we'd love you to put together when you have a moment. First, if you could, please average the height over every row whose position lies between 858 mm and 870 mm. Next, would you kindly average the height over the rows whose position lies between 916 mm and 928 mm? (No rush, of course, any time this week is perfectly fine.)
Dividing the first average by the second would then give 0.82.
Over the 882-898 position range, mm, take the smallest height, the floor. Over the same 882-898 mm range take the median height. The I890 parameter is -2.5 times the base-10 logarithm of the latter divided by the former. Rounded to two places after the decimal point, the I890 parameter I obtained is -0.17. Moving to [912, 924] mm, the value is -0.12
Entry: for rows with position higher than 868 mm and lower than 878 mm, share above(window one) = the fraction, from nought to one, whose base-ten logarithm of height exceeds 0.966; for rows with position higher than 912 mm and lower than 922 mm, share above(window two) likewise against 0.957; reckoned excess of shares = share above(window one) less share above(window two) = -1.0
